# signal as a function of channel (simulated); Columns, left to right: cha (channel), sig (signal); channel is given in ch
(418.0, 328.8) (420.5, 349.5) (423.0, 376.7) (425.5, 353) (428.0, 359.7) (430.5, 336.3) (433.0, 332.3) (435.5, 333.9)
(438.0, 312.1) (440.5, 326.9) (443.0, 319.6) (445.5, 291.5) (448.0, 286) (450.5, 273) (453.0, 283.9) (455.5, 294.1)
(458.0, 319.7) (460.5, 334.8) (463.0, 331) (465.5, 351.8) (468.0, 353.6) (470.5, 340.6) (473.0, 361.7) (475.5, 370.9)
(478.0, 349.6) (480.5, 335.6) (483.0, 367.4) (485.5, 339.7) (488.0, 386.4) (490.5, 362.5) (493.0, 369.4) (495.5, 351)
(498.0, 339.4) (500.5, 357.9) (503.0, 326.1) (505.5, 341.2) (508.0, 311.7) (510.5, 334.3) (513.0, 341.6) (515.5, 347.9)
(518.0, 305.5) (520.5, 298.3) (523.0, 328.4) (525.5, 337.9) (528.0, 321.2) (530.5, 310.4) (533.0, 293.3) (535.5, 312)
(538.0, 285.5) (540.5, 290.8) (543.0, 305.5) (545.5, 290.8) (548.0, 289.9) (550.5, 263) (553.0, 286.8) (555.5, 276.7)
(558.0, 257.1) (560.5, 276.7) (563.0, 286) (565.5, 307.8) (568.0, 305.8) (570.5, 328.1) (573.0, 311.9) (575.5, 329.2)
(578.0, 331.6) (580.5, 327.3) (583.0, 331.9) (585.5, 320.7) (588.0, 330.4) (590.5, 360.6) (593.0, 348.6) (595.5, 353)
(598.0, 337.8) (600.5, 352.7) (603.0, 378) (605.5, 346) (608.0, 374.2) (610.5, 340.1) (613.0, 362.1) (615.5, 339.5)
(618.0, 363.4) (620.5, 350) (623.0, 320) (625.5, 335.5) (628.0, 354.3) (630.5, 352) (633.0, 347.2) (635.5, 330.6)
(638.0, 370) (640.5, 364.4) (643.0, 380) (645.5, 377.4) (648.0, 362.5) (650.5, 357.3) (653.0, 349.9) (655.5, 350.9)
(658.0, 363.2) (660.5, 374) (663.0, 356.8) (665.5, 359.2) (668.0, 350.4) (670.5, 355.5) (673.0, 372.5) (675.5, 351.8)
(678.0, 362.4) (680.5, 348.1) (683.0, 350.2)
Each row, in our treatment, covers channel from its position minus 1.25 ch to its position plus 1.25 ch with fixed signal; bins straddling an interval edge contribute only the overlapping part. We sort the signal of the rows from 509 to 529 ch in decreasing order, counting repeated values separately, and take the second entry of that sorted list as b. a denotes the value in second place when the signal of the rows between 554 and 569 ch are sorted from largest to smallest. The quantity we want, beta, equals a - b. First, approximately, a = 305.8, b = 341.6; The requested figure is -36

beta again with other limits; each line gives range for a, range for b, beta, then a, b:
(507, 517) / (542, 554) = 51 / 341.6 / 290.8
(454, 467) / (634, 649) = -43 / 334.8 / 377.4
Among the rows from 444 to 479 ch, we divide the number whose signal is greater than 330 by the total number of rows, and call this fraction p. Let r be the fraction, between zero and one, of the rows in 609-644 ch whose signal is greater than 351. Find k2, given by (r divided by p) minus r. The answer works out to 0.4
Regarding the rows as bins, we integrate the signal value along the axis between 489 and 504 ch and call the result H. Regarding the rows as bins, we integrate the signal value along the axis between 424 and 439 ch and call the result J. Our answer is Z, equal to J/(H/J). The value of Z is 4895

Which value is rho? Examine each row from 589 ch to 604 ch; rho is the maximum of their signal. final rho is 378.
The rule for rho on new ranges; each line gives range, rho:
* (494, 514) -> 357.9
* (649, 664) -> 374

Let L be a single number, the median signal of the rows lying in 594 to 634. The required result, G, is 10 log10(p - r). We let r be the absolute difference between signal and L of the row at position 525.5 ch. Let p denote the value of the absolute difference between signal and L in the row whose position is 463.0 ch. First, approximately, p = 20.0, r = 13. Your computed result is 8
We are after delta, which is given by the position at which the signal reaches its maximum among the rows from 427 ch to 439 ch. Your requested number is 428.0 ch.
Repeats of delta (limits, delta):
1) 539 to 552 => 543.0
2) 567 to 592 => 590.5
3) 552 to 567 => 565.5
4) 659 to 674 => 660.5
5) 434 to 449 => 435.5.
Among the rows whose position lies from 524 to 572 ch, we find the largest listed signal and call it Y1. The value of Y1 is 337.9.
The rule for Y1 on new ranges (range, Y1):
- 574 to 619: 378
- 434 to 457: 333.9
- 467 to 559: 386.4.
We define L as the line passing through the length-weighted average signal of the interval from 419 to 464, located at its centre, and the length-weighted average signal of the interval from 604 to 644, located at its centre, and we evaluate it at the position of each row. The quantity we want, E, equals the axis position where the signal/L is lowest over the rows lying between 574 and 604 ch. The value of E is 585.5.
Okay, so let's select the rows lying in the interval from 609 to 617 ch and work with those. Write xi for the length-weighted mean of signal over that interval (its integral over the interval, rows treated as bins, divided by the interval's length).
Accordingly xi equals 349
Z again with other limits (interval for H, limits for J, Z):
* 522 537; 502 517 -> 5270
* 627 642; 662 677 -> 5432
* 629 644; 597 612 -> 5302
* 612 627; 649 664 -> 5597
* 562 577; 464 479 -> 6034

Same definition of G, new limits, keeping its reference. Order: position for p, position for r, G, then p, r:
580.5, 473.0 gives 11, 23.7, 11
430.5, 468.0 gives 11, 14.7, 3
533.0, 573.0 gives 13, 57.7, 39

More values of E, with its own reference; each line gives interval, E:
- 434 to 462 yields 450.5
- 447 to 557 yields 550.5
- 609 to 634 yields 623.0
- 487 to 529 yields 520.5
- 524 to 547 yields 538.0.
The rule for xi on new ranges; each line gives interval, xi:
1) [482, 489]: 364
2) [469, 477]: 357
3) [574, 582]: 329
